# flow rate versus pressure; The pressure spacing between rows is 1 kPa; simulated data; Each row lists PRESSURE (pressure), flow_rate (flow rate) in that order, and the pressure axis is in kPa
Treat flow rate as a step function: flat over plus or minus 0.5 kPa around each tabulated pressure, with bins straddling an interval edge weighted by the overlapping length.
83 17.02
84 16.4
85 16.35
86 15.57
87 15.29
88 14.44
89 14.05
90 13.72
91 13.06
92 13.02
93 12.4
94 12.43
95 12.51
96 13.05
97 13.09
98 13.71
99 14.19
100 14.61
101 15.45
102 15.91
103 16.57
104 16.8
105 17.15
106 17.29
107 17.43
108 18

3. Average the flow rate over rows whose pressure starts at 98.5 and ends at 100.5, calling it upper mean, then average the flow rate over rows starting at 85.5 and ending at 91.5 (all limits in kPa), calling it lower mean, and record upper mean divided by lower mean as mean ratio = 1.00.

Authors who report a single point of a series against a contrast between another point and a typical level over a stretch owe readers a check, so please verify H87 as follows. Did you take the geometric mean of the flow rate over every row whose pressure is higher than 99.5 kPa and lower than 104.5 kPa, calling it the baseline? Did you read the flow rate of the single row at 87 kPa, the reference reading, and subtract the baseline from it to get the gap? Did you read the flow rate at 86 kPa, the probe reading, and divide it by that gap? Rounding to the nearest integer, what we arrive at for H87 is -28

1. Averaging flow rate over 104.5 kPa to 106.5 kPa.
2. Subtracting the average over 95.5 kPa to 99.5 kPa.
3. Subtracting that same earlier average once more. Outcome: -10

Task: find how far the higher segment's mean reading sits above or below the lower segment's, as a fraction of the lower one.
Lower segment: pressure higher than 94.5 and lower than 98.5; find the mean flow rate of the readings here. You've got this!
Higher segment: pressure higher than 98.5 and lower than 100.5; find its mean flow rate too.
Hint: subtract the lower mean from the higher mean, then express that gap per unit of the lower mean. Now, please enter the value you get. 0.1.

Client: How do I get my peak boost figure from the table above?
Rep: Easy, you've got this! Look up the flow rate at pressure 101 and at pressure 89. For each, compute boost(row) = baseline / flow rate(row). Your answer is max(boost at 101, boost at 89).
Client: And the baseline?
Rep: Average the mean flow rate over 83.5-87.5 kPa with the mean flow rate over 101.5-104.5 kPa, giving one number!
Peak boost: 1.15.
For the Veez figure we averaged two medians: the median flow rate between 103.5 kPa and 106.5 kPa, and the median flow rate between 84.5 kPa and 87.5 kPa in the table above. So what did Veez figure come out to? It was 16.4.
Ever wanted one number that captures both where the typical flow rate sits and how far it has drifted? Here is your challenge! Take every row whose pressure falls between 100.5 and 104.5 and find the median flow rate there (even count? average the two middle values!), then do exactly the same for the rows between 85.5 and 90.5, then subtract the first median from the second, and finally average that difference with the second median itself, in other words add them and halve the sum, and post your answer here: 6.3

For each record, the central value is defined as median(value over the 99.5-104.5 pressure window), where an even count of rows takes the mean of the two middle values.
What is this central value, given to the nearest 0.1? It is 15.9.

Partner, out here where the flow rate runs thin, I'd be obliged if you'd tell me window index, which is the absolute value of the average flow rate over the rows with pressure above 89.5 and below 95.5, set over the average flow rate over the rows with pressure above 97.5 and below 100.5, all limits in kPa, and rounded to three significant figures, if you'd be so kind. 0.907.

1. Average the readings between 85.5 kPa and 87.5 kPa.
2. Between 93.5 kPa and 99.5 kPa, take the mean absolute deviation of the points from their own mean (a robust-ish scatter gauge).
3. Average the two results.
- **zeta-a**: 7.98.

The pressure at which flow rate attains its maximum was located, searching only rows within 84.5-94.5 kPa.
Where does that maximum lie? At 85 kPa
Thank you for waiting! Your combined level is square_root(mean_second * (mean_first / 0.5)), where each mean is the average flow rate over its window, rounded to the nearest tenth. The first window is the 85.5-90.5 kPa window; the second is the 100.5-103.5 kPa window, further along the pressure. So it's 21.6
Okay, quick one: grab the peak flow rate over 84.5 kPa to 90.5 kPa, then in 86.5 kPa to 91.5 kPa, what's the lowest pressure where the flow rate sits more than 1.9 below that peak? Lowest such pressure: 88 kPa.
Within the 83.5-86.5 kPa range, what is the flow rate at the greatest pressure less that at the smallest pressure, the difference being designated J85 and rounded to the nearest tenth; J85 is -0.8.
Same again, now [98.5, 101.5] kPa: 1.3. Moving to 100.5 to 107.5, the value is 2.0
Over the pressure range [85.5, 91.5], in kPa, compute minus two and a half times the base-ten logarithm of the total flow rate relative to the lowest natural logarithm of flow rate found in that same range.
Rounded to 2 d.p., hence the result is -3.81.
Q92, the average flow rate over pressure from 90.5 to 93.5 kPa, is 12.8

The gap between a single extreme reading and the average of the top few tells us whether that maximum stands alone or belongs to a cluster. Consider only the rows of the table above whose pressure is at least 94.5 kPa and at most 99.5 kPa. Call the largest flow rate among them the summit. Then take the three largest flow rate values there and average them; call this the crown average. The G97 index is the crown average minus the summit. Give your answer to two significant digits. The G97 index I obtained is -0.53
